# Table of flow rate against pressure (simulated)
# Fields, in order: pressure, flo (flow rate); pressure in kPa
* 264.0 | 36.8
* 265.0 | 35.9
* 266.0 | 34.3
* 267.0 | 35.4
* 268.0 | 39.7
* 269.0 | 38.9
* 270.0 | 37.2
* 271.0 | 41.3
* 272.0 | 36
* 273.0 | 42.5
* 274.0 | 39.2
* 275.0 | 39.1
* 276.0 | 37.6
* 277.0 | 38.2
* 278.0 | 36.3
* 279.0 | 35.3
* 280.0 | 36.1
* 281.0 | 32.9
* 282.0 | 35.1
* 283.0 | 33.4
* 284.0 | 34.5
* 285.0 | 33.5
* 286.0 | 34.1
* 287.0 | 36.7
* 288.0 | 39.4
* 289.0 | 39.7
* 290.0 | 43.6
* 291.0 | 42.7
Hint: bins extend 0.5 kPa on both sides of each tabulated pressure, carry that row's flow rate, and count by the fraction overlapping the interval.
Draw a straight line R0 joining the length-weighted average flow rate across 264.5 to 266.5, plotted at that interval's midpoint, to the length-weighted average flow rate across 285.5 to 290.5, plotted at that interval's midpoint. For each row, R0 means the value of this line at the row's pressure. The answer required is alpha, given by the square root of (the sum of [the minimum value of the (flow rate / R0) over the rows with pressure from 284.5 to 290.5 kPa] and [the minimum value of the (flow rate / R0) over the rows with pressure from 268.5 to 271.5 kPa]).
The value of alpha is 1.38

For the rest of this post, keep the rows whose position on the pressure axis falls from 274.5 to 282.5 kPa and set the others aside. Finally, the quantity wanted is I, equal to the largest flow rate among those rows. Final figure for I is 39.1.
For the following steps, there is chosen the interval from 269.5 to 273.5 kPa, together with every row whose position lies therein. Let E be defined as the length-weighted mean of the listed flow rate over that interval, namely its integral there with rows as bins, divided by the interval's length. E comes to 39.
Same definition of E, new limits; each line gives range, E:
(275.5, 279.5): 37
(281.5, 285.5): 34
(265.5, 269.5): 37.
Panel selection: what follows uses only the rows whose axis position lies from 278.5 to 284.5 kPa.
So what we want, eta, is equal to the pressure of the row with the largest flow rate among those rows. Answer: 280.0 kPa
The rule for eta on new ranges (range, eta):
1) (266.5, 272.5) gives 271.0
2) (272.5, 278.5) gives 273.0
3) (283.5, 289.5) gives 289.0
